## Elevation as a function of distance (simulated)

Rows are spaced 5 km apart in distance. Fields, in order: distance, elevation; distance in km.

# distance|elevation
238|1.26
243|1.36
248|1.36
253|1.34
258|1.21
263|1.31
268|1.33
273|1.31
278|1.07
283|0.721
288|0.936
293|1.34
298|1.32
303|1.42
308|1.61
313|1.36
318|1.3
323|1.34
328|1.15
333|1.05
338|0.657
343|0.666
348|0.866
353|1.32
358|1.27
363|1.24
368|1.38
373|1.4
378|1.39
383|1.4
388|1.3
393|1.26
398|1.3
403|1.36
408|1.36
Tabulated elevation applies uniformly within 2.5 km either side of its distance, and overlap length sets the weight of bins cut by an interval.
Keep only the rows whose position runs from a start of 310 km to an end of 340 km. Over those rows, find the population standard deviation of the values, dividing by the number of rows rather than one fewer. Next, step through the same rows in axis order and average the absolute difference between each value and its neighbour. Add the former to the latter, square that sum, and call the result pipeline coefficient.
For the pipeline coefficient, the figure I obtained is 0.16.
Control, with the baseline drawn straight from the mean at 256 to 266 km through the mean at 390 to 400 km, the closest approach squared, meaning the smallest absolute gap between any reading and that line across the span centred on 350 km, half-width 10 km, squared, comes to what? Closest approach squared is 0.0000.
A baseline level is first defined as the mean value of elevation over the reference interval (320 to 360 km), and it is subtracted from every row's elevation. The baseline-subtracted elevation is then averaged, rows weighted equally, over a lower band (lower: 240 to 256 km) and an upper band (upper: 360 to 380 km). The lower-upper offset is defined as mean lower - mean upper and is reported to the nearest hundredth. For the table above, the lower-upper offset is 0.00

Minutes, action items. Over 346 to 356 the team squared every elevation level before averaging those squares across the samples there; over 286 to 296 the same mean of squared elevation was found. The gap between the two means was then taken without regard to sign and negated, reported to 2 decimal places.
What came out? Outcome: -0.09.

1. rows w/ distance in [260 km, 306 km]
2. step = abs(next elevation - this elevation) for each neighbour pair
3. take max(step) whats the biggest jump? 0.40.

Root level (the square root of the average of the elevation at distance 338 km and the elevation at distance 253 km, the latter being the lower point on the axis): 1.00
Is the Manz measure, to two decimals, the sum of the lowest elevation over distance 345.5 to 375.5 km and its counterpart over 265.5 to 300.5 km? 1.59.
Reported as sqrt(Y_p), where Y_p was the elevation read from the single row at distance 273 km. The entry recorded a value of 1.14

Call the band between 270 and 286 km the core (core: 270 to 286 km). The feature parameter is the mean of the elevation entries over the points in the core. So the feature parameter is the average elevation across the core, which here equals 1.0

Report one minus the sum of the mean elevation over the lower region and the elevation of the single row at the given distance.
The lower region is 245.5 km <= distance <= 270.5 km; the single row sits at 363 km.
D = -1.55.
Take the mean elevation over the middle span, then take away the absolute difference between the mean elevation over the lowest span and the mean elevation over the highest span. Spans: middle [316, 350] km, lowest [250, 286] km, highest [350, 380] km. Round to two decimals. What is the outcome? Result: 0.86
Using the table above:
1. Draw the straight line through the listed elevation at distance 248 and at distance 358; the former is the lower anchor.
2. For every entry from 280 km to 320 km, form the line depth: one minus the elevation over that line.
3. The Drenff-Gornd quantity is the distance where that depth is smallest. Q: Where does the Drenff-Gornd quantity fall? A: 308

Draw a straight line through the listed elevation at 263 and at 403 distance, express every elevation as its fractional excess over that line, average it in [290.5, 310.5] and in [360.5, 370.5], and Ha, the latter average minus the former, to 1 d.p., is -0.1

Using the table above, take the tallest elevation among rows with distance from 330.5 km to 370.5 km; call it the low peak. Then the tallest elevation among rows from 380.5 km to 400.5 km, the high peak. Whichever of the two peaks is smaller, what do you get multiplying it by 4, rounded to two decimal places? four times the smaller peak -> 5.52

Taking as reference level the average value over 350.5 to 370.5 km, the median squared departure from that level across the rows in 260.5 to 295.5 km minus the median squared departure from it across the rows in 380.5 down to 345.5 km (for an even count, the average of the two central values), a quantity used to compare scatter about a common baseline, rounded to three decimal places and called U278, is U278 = -0.005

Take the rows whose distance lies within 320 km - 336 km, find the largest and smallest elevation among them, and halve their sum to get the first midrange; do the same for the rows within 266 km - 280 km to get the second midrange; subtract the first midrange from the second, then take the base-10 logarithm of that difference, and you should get -2.3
